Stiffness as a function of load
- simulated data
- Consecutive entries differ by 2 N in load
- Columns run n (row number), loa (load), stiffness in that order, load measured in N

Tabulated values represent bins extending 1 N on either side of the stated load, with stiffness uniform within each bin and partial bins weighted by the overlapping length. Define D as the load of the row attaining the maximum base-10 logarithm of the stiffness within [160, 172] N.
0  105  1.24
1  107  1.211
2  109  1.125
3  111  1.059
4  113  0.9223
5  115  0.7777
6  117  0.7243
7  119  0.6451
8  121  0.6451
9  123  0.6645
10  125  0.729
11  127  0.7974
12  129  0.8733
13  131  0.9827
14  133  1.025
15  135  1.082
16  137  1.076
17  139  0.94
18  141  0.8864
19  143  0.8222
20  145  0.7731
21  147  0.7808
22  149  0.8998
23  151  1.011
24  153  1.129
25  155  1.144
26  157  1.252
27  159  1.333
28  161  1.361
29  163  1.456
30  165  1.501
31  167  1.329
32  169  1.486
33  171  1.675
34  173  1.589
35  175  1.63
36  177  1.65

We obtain 171 N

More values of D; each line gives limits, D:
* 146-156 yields 155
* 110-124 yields 111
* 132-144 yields 135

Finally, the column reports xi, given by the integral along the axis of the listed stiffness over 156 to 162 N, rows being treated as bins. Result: 7.9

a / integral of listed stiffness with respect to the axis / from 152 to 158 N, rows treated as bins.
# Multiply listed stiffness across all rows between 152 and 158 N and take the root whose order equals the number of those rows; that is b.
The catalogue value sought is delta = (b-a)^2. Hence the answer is 35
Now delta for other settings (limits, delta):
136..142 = 23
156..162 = 43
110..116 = 21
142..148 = 16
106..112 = 32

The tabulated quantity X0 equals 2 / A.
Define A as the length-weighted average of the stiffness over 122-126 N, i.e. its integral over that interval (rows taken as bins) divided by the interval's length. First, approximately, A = 0.7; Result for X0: 2.87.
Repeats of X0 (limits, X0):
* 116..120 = 2.92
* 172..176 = 1.24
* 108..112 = 1.83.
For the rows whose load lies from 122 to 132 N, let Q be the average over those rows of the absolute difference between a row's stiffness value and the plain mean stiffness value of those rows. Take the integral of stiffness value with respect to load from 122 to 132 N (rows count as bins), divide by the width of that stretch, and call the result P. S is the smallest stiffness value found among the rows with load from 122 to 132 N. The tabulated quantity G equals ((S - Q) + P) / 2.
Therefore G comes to 0.69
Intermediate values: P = 0.81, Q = 0.095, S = 0.6645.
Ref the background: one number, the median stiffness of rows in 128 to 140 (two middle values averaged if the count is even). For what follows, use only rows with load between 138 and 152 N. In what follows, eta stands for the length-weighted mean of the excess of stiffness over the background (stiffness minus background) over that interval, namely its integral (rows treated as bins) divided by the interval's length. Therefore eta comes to -0.13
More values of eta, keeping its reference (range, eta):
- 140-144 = -0.15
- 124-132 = -0.16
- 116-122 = -0.33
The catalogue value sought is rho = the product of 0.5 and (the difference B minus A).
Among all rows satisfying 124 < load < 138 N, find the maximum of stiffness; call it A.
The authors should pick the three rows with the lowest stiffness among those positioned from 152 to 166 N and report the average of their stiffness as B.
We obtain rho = 0.05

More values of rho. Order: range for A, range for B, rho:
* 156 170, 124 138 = -0.35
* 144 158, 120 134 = -0.29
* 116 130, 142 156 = -0.04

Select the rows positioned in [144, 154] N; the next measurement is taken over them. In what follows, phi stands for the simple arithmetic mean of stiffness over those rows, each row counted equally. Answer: 0.92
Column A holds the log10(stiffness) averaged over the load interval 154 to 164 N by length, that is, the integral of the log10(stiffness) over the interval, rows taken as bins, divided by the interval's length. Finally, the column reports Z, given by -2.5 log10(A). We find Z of 2.3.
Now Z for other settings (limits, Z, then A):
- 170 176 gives 1.7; 0.21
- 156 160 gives 2.4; 0.11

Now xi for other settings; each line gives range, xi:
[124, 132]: 6.8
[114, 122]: 5.6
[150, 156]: 6.6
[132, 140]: 8.2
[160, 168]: 11.3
